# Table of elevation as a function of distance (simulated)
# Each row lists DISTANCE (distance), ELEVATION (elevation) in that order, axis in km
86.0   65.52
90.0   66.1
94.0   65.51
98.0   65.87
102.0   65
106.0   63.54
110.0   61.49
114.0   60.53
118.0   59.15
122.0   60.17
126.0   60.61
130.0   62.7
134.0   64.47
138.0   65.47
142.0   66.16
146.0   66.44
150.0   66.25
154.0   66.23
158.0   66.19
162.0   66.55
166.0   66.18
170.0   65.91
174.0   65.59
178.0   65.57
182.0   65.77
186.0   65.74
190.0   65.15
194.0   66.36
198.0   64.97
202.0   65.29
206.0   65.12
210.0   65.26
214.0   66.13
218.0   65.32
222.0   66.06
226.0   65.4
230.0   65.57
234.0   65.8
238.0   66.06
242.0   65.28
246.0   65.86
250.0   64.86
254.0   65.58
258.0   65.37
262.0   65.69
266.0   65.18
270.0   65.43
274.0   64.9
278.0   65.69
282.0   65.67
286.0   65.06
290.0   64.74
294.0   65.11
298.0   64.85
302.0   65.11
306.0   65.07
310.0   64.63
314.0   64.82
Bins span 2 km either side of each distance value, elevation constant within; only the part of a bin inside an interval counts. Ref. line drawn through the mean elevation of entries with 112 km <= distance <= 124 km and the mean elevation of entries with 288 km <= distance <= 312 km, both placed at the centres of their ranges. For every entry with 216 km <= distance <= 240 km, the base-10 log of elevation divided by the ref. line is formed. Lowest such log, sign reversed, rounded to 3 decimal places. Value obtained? -0.017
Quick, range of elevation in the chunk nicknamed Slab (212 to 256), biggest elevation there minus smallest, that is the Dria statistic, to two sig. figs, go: 1.3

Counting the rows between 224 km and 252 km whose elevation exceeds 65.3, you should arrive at 5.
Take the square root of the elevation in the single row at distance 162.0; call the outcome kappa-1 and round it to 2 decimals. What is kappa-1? 8.16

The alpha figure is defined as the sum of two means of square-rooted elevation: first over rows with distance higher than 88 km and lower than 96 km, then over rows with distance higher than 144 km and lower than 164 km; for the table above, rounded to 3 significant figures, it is 16.3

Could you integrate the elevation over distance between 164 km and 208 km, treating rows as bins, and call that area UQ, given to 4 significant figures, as 2887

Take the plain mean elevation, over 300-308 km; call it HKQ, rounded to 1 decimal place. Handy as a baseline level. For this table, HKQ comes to 65.1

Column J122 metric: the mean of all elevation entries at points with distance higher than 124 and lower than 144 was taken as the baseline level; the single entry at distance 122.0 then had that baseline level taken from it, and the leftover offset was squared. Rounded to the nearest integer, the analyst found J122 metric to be 14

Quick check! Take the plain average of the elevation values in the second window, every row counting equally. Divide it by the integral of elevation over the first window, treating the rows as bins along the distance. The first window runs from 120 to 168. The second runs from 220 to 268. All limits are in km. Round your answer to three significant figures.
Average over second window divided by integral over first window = 0.0211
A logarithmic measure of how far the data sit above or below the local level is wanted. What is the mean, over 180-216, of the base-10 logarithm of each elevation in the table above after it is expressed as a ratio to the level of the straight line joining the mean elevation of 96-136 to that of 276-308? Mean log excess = 0.0126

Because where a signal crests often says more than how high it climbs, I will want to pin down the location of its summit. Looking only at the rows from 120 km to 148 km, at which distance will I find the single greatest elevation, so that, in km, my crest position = 146.0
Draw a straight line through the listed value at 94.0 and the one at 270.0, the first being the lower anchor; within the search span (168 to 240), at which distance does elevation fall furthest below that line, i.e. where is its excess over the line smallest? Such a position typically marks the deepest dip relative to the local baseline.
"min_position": 198.0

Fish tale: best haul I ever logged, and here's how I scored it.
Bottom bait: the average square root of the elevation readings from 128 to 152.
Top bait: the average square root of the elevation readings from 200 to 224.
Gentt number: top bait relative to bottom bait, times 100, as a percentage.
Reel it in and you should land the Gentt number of 100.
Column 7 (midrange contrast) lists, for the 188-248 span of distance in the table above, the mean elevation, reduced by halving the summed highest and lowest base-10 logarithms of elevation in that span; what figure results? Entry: 63.8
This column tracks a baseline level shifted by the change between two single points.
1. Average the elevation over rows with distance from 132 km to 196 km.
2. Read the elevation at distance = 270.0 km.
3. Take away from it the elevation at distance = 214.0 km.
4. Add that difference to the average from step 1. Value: 65.2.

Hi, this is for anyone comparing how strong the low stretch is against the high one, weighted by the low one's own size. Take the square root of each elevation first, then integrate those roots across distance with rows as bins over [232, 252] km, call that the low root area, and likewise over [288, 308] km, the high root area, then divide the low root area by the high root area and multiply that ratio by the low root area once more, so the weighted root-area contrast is 162.7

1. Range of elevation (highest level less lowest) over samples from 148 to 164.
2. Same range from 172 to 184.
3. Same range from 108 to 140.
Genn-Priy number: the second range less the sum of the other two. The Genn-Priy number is -6.5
